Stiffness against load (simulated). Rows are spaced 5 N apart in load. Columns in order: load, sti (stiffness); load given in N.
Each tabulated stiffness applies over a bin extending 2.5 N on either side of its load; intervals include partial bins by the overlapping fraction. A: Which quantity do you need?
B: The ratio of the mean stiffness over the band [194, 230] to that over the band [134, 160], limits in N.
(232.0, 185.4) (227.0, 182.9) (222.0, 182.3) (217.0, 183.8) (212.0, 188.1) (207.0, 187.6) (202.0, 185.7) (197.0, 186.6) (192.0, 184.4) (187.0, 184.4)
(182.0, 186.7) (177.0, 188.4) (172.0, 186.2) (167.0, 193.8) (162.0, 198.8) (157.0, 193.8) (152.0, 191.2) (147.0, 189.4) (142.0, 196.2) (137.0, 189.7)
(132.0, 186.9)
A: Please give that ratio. 0.96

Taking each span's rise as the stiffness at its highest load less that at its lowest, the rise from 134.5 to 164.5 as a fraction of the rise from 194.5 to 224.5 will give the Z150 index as -2.1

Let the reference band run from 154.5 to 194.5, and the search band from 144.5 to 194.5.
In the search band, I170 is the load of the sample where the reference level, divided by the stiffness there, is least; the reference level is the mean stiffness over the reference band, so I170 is 162.0 N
